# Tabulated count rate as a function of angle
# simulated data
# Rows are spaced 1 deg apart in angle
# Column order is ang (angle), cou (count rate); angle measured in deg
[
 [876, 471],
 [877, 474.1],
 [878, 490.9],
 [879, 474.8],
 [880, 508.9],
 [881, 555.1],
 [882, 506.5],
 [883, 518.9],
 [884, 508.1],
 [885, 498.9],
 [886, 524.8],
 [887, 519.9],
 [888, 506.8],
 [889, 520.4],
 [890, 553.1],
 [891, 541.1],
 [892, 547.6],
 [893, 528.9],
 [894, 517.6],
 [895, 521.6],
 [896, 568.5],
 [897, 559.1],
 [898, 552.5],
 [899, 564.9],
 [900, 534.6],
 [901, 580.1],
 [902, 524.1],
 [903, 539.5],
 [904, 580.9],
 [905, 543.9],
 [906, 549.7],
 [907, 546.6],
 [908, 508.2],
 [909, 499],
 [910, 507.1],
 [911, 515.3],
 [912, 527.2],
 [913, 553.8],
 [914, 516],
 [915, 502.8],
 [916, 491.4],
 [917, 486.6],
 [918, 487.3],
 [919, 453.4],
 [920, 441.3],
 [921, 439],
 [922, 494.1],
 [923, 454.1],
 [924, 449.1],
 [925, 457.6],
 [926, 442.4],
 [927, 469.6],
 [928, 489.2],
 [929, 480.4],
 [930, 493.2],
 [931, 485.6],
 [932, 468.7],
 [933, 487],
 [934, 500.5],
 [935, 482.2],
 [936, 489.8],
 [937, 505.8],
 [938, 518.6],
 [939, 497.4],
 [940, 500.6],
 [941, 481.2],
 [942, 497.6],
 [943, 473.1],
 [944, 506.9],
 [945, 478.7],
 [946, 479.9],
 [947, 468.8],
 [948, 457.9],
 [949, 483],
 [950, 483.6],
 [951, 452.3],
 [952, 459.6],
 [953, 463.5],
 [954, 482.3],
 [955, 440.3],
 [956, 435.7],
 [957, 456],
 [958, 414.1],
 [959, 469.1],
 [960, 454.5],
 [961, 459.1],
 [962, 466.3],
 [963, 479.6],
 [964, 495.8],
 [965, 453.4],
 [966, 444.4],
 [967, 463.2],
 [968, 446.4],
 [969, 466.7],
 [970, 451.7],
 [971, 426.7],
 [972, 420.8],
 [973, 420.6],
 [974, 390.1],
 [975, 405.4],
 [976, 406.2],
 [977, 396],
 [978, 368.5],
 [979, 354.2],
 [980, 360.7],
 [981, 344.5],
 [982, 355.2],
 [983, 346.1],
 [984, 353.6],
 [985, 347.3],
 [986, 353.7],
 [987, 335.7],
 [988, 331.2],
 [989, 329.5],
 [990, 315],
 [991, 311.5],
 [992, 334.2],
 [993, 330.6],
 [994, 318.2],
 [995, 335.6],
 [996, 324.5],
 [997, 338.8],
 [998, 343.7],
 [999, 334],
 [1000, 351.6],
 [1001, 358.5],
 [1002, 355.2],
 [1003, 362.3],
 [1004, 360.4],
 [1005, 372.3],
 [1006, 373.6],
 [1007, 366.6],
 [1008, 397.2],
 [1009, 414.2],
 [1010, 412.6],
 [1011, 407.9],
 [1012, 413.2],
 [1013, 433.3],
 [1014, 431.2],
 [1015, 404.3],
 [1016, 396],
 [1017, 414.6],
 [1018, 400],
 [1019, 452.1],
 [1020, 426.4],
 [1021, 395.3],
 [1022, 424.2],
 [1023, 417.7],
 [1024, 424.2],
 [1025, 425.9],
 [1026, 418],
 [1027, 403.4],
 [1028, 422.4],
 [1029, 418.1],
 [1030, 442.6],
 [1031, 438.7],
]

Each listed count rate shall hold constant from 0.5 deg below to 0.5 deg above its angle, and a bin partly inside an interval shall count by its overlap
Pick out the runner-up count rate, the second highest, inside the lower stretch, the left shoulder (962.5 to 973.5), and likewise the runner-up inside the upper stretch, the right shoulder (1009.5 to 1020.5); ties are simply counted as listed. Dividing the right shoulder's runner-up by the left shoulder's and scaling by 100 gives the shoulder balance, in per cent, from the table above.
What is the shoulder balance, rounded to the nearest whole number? 90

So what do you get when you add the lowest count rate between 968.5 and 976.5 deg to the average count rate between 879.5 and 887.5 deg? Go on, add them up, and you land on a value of 908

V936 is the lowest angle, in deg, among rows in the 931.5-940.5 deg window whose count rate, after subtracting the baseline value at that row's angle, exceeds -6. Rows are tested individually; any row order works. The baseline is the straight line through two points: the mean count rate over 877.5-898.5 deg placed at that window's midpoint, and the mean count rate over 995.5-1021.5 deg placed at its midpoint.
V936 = 932 deg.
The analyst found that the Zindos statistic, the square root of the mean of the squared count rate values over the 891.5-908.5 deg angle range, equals 546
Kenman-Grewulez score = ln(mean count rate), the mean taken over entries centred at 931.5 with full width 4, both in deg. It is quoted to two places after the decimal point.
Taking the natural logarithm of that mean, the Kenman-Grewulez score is 6.18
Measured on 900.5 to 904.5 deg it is 6.32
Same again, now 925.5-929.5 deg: 6.15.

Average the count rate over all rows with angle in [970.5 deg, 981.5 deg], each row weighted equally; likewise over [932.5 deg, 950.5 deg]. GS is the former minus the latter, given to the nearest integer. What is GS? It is -98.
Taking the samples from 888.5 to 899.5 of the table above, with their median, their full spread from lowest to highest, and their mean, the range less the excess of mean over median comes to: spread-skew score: 55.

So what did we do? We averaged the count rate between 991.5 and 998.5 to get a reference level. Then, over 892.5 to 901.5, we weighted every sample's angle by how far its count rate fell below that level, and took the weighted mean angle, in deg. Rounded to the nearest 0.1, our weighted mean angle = 897.2 deg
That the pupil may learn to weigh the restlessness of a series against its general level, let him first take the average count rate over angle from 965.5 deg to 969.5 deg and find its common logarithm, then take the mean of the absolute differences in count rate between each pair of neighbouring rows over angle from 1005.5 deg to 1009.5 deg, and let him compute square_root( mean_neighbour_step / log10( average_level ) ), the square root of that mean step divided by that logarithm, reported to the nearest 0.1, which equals 2.6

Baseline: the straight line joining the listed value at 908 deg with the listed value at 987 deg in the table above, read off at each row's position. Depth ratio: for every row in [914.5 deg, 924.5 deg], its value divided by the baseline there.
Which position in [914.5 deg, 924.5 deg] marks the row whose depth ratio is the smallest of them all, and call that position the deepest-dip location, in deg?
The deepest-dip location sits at 921 deg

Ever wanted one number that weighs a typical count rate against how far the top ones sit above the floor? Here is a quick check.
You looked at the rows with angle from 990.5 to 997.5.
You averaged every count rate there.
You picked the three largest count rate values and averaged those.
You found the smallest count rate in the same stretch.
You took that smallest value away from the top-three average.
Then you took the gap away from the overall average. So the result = 303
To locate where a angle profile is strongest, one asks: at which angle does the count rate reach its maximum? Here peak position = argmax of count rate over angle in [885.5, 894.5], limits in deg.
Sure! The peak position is 890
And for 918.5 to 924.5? 922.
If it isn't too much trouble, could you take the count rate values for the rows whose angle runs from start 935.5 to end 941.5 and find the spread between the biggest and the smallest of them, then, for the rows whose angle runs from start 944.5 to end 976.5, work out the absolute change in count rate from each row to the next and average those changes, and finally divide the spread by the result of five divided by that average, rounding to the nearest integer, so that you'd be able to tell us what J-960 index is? 128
